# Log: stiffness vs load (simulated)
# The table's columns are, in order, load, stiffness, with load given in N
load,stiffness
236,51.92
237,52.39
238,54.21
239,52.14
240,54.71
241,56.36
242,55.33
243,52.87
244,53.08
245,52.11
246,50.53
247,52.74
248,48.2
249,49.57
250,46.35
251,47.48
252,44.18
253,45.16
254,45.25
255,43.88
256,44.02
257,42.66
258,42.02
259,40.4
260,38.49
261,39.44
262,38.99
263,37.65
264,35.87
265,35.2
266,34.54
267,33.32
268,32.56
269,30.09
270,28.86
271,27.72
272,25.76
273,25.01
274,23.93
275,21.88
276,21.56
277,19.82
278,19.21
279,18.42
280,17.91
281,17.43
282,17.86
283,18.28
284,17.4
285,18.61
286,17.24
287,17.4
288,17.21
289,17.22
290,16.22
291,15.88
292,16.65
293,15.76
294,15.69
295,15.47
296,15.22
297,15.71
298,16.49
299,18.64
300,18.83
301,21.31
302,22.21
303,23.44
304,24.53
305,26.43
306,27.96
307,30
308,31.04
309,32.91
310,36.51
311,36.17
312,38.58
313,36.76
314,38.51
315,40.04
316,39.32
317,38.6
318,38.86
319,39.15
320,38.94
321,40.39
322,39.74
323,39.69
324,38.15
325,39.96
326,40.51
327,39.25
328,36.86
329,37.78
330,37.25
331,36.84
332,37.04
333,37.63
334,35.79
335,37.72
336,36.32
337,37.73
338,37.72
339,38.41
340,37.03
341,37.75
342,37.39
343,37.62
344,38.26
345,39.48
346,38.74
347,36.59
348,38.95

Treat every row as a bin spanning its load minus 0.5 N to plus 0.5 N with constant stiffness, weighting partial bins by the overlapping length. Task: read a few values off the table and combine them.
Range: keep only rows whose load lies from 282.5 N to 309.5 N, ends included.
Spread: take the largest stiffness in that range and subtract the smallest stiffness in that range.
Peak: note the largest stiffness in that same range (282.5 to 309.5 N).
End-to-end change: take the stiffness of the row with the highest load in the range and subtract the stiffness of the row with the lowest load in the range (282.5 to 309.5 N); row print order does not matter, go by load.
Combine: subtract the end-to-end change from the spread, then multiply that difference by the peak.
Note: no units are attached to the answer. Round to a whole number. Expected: 101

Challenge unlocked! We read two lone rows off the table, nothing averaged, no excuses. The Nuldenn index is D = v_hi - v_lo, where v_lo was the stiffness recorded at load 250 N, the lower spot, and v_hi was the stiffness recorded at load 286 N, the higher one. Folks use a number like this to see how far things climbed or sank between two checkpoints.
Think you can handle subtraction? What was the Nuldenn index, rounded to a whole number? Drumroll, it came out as -29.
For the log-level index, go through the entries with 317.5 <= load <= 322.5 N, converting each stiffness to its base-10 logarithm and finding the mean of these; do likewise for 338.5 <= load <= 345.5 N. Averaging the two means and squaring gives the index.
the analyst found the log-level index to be 2.52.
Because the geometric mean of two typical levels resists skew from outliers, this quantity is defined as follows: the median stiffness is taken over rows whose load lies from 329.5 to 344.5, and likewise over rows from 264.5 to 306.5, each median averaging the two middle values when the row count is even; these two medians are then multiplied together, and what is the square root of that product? 27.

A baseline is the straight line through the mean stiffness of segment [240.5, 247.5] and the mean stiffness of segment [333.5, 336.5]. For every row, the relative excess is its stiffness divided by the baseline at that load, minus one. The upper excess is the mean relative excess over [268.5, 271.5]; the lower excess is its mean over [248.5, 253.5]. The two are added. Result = -0.5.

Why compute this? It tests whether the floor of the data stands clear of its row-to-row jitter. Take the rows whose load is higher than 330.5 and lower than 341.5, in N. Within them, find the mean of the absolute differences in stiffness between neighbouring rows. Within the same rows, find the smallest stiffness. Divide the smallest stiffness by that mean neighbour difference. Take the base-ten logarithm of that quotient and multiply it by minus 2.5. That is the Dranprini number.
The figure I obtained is -3.9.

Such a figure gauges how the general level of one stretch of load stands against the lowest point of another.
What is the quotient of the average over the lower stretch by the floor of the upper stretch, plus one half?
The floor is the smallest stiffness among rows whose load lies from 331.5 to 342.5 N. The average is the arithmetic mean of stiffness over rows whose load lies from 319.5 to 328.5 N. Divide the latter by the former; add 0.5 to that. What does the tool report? 1.6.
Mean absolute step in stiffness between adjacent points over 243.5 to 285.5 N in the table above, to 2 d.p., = 1.28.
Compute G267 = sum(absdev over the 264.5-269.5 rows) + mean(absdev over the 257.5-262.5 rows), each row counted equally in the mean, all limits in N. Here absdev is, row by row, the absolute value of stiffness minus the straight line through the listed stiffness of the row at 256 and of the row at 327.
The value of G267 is 55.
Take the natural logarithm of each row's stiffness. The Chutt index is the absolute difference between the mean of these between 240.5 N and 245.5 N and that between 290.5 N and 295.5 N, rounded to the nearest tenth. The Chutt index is 1.2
